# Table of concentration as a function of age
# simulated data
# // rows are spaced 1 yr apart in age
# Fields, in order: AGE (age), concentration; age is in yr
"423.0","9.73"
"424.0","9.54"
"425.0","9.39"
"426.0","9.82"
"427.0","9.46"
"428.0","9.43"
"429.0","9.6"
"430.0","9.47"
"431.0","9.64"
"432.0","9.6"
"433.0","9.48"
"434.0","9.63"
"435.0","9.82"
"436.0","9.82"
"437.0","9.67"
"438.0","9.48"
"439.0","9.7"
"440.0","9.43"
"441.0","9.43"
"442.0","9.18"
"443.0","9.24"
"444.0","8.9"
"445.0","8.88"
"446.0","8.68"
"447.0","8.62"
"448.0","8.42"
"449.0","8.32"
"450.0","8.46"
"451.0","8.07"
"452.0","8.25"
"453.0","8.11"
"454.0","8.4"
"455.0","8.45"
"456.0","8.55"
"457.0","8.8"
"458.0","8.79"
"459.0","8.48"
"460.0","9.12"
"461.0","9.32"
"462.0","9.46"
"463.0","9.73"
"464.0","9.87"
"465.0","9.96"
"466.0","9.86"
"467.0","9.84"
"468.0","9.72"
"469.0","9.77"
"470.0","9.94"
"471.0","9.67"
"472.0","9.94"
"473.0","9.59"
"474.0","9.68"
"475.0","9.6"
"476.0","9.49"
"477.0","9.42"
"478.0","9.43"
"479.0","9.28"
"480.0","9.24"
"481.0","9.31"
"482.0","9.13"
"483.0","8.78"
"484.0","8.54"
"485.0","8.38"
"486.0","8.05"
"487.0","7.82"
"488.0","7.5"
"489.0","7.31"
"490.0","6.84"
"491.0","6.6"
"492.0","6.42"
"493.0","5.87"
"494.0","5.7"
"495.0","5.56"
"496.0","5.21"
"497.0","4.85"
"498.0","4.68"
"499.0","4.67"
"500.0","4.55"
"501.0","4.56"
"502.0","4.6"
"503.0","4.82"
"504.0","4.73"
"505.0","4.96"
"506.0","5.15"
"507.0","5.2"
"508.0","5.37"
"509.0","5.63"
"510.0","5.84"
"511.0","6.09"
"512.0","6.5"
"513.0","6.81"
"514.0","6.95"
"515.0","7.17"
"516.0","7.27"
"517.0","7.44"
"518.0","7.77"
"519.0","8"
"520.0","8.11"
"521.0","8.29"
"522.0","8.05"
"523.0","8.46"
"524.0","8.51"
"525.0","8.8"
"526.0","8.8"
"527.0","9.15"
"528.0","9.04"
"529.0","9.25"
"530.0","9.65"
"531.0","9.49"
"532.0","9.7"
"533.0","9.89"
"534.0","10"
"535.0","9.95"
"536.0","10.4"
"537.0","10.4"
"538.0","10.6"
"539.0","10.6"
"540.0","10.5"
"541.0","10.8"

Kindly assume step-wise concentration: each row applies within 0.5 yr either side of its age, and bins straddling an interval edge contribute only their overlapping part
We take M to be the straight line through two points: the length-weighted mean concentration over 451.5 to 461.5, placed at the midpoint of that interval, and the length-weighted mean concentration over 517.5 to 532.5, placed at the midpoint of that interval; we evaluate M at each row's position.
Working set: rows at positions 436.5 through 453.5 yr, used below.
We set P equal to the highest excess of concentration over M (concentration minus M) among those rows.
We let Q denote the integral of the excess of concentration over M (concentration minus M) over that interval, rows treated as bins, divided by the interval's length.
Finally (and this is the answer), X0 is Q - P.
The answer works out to -0.84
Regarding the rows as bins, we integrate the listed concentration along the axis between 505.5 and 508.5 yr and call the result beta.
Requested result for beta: 16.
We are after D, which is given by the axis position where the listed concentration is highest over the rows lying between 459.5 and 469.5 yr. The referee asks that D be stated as 465.0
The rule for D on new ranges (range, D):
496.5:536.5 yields 536.0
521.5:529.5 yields 529.0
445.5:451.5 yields 446.0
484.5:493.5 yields 485.0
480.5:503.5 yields 481.0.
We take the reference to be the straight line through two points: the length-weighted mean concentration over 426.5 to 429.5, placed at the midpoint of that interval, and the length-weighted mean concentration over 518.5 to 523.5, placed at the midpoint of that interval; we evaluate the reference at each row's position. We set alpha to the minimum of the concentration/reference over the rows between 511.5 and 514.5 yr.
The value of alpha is 0.78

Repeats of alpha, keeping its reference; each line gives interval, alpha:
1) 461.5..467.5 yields 1.05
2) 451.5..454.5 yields 0.89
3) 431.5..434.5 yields 1.01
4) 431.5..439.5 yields 1.01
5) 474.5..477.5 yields 1.07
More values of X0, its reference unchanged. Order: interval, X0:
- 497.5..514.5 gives -1.58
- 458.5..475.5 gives -0.34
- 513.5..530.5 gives -1.36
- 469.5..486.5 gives -0.69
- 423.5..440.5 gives -0.24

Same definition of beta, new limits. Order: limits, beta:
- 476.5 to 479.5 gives 28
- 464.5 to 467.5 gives 30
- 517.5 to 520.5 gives 24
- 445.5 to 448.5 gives 26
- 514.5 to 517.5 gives 22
